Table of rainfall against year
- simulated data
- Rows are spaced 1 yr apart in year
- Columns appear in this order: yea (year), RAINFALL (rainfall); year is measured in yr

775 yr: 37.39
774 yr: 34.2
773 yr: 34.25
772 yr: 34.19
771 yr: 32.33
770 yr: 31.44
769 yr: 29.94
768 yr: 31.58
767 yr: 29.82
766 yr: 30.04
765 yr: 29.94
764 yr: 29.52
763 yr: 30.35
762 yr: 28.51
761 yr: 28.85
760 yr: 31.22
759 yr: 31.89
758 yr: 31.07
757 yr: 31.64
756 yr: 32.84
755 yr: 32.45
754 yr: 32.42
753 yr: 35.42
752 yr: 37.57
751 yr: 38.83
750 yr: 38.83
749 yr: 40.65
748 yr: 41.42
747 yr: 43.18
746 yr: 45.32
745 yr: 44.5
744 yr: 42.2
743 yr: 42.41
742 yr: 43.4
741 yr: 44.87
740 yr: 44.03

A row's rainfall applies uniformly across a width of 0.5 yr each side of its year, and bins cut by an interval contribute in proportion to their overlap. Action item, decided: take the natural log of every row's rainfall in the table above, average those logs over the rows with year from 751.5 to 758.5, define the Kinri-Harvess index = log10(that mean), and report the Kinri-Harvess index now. 0.545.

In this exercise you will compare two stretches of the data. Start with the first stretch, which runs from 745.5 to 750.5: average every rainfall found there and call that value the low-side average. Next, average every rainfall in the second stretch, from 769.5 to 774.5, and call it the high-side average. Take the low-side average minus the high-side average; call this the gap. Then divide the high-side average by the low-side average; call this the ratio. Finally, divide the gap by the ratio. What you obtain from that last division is 11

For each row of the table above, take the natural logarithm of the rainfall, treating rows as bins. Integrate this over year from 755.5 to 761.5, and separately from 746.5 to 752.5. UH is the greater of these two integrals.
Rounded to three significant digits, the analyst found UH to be 22.1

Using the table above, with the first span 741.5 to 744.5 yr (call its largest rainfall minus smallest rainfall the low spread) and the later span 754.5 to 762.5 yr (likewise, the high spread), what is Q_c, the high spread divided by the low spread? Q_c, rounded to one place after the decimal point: 3.6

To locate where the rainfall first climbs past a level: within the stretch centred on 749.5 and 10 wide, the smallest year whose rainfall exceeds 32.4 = 745 yr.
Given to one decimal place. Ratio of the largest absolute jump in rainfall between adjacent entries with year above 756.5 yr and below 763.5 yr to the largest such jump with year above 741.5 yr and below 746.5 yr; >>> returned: 1.0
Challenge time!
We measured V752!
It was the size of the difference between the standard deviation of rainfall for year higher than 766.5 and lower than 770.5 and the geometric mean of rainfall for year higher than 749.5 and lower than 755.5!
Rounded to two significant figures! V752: 35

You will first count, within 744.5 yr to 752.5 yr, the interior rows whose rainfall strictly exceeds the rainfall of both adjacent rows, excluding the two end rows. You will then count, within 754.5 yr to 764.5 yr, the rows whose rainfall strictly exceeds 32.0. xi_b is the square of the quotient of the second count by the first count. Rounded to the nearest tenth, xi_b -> 4.0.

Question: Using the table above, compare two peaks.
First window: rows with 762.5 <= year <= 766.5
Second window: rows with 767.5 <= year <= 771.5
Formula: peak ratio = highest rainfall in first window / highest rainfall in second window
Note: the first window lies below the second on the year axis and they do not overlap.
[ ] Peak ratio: 0.94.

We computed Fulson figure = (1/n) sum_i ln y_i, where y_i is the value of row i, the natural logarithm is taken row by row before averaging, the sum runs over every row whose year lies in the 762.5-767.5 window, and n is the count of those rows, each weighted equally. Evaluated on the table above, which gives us 3.40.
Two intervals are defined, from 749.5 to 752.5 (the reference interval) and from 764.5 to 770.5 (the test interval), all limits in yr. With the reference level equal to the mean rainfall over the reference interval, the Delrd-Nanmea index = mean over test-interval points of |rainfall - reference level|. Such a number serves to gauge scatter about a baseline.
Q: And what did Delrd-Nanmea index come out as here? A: 8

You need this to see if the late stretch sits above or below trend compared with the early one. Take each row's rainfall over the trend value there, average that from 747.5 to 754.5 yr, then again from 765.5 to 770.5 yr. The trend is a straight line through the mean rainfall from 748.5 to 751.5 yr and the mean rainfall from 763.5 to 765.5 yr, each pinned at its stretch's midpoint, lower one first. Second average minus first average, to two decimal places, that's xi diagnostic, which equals 0.14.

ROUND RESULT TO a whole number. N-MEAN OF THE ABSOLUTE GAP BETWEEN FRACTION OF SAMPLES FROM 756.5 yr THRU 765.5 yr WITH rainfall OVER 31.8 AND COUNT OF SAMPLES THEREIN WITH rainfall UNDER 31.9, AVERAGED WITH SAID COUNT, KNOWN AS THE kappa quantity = 9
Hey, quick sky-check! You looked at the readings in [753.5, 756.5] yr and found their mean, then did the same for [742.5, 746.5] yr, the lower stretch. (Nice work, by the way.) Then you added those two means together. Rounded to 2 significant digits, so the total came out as 76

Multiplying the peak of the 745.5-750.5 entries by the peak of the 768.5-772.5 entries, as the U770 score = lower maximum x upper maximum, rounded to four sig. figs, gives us 1549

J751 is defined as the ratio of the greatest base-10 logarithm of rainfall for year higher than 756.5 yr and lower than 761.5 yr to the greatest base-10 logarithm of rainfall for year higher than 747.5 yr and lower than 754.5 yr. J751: 0.930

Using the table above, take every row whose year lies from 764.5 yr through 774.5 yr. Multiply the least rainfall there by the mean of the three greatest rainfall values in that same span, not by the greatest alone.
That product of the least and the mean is 1020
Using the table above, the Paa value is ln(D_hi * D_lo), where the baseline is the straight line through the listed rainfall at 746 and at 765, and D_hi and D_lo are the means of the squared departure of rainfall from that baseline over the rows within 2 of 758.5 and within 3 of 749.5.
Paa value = 4.5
